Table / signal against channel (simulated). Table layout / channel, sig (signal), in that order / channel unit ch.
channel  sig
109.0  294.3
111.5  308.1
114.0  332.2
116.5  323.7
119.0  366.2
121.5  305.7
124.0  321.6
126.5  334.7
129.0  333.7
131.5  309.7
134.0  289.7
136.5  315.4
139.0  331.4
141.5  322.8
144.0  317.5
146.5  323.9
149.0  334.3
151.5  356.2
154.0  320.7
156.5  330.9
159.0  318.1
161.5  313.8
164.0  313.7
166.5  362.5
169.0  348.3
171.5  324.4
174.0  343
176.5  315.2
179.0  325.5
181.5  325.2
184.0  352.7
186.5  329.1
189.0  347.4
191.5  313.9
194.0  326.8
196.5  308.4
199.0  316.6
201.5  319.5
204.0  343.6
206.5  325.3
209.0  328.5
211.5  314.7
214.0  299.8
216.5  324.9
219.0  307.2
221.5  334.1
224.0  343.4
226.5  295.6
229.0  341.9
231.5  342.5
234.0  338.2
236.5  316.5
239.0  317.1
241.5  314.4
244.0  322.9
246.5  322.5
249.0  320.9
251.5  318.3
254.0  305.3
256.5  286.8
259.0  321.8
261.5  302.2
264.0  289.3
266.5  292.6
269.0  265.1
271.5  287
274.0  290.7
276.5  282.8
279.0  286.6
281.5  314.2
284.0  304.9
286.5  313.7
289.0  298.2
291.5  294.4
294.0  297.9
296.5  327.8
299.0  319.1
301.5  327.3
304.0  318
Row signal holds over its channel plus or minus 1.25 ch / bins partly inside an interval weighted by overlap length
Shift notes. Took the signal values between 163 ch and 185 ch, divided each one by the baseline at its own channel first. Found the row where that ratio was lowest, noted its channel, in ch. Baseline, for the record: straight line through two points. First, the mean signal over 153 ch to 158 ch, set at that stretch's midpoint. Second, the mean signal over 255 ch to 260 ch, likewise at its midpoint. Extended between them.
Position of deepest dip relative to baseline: 164.0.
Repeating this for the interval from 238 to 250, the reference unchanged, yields 241.5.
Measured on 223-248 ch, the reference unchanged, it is 226.5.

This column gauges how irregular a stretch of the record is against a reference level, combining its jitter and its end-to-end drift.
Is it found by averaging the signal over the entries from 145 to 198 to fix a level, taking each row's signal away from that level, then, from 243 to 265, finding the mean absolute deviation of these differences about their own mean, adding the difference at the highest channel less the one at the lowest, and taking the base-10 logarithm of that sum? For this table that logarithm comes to 1.66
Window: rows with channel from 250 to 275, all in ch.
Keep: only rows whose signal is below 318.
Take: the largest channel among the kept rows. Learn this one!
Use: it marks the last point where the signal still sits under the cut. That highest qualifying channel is 274.0 ch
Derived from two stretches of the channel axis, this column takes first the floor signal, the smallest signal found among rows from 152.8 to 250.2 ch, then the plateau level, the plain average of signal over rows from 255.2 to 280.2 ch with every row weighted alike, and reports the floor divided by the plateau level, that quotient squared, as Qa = 1.04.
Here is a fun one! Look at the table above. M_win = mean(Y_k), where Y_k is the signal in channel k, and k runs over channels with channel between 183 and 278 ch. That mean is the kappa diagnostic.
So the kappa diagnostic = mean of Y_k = 316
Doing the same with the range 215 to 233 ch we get 327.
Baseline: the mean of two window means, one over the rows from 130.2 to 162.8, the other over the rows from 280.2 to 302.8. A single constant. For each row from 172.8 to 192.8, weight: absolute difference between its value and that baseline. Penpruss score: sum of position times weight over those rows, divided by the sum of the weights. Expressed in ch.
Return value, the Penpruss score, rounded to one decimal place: 182.9 ch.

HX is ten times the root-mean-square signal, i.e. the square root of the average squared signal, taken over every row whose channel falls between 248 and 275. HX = 2986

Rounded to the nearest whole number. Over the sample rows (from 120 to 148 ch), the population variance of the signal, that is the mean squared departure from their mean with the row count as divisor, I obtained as 163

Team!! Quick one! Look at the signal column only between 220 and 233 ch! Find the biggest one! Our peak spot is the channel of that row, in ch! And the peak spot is 224.0 ch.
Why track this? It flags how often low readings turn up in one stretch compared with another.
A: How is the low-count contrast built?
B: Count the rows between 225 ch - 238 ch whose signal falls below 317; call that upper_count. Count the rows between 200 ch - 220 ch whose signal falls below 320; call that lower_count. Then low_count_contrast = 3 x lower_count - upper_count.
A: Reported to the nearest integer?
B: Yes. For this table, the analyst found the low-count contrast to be 10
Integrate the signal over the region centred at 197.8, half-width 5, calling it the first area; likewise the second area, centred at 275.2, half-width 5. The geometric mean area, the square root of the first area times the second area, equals 3019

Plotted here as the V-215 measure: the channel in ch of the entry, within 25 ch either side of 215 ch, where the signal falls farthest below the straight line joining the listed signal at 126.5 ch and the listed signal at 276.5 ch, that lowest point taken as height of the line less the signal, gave 214.0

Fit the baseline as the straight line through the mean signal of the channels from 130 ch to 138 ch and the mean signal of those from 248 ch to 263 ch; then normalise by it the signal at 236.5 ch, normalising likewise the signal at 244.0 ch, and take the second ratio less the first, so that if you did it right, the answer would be 0.02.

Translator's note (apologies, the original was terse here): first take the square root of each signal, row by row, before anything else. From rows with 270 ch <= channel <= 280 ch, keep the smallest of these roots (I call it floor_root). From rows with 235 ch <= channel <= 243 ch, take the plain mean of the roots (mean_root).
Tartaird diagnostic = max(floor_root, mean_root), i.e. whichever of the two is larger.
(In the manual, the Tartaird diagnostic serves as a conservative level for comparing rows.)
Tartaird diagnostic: 17.8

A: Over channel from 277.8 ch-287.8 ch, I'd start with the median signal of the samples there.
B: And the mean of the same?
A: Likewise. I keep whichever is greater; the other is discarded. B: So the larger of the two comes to 309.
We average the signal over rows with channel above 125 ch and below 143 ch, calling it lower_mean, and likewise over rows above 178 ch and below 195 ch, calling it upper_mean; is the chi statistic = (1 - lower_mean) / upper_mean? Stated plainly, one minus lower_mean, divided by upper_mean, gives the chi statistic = -0.96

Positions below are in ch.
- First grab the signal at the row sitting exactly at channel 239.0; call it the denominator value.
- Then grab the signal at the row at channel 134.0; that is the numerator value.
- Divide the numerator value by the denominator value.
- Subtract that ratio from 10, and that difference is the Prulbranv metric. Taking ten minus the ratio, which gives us 9.09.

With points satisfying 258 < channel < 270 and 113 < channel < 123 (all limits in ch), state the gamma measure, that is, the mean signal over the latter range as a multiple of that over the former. 1.13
